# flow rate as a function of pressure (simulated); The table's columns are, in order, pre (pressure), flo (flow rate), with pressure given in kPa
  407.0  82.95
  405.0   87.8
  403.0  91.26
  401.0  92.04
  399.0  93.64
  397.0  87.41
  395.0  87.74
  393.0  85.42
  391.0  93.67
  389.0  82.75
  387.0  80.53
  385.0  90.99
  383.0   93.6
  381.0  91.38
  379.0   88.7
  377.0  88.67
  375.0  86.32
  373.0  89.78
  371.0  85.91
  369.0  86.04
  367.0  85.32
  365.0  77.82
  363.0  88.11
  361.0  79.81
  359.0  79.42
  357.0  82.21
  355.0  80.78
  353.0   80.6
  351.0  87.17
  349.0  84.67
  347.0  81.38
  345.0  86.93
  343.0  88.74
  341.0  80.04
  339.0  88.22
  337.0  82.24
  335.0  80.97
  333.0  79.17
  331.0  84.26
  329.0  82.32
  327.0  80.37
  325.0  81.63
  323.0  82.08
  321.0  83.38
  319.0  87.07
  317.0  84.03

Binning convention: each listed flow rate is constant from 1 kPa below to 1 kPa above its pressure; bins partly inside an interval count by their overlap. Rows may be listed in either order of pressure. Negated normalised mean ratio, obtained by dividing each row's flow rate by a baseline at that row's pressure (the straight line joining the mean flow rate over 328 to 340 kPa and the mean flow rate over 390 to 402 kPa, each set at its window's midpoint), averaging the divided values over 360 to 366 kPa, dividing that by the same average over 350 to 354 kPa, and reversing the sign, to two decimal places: -0.96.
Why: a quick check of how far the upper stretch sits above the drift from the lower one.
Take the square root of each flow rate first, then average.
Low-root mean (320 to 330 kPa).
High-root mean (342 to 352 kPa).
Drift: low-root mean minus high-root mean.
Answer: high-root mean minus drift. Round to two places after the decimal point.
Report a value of 9.47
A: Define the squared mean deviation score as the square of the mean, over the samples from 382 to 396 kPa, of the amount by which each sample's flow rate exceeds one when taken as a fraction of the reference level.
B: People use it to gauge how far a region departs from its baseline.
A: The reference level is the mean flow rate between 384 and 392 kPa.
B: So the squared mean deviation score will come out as 0.0001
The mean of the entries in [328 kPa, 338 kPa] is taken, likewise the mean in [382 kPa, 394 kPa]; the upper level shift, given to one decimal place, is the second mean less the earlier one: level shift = 6.0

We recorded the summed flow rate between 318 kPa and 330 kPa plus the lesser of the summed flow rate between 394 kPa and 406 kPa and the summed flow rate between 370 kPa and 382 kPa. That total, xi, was 1028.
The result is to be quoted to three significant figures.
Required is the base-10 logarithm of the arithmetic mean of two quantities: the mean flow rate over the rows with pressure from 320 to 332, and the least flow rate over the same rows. 1.91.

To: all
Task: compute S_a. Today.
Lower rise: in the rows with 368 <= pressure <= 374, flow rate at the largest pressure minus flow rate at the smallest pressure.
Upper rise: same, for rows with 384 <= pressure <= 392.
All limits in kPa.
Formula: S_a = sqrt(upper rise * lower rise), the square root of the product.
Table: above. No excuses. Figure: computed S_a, 3.2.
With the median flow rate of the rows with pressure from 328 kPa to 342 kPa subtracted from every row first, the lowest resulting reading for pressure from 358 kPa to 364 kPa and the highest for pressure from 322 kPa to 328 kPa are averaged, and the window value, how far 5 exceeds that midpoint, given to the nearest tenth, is 6.5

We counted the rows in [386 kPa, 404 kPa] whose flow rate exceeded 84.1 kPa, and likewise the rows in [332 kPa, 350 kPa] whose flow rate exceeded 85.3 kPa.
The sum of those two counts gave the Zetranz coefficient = 10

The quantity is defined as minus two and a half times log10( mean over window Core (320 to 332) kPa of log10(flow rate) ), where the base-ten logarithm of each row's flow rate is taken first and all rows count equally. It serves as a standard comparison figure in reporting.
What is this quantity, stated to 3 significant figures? -0.706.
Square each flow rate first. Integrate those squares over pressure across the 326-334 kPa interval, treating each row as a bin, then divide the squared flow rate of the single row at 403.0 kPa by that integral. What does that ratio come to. 0.157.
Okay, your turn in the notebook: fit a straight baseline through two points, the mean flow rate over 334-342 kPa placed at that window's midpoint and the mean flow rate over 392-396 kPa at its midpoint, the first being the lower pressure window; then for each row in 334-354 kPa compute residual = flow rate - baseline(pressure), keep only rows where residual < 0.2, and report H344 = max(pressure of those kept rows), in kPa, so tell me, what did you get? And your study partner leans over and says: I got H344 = 353.0 kPa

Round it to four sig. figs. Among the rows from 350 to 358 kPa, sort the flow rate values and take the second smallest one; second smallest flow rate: 80.78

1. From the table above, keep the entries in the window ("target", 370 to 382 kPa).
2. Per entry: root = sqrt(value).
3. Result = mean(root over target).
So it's 9.40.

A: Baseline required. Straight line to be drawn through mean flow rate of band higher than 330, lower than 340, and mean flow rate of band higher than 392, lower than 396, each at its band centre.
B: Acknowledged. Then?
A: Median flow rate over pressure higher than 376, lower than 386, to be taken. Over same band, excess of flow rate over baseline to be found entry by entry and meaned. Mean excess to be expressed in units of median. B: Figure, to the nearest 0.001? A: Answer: 0.054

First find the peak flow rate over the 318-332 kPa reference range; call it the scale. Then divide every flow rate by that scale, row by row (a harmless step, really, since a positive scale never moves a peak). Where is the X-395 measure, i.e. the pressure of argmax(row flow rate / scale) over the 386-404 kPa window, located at 391.0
